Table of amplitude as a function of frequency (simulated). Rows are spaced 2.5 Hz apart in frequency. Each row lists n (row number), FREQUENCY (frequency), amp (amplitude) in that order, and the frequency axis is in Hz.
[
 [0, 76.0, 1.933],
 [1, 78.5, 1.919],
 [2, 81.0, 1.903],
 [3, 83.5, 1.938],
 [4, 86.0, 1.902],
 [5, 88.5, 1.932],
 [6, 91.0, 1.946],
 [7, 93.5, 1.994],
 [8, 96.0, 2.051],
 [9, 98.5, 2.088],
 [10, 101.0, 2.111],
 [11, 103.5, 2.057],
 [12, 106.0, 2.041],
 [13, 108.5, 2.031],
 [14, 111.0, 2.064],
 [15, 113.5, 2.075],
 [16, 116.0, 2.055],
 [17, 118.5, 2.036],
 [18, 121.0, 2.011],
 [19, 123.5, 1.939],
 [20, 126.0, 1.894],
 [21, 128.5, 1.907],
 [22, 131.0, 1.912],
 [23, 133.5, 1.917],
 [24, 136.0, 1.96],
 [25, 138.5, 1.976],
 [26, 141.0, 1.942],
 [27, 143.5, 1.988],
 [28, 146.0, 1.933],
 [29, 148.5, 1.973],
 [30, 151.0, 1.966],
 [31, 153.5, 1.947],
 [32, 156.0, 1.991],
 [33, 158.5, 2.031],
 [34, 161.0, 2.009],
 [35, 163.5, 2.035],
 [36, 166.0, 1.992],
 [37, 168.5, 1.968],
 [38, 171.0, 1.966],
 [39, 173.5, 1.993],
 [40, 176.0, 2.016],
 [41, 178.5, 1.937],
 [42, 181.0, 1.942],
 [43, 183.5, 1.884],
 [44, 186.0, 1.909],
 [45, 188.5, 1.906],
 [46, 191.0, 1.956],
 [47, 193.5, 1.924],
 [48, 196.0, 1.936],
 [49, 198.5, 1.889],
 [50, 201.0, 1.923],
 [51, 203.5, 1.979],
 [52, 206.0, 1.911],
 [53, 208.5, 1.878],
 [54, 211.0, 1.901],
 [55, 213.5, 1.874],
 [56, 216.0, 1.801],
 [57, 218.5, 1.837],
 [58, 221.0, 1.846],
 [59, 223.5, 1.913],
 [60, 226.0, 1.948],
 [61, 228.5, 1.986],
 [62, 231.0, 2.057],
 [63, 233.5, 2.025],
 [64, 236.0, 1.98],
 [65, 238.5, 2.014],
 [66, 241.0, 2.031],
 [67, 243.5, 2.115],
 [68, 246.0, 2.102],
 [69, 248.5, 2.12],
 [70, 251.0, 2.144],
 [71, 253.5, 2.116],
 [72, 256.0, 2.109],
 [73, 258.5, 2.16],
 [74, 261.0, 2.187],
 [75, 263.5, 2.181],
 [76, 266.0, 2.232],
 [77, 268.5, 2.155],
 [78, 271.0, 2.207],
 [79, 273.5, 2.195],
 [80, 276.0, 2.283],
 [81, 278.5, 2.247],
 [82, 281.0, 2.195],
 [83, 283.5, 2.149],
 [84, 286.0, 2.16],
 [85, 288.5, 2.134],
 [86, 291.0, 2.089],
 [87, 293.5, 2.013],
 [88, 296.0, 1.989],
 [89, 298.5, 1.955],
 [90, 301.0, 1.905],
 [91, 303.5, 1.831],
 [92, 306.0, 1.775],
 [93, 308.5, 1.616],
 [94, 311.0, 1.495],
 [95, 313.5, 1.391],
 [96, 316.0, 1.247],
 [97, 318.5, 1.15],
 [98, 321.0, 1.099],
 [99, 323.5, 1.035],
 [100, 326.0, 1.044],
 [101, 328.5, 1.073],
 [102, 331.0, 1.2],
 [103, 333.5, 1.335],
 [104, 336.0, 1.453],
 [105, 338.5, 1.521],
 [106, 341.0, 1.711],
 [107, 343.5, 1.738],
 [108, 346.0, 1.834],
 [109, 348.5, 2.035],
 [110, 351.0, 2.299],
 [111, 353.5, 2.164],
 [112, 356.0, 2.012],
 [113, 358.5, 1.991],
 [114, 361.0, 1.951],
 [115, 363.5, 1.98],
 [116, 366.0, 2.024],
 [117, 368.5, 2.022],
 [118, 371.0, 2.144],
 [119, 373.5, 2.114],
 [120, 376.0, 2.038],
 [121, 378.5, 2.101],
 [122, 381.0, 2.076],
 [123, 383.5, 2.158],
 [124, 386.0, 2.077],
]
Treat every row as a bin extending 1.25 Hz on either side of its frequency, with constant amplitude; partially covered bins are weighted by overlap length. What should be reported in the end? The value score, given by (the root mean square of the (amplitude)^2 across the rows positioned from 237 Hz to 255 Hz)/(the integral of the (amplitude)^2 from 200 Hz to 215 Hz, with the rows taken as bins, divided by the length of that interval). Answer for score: 1.20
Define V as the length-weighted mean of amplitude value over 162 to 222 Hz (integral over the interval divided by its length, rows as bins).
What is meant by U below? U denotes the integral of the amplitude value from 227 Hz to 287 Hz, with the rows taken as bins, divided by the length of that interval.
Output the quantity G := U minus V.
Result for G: 0.20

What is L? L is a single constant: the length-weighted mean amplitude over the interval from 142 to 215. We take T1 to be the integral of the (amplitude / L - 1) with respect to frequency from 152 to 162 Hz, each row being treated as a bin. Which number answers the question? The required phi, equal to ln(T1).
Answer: -1.5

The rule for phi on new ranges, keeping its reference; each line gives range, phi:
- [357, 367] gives -1.7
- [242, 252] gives -0.2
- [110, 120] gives -0.6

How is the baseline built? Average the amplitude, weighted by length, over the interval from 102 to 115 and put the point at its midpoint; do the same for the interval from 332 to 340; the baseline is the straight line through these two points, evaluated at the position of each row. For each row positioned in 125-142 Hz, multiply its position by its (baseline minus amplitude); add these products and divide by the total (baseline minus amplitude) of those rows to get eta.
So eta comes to 130.3 Hz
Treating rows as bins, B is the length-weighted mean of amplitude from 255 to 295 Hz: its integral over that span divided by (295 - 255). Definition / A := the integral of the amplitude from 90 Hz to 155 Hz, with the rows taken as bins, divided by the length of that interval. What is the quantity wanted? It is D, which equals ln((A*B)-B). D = 0.77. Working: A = 1.99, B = 2.17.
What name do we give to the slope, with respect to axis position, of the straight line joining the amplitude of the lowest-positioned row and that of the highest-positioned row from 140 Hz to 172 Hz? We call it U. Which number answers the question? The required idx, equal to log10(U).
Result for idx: -3.1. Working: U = 0.0008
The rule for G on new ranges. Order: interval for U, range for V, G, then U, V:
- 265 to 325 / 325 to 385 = 0.01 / 1.85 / 1.84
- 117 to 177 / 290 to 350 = 0.41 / 1.97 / 1.56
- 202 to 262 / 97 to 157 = 0.01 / 2.00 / 1.99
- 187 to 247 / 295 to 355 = 0.37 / 1.95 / 1.58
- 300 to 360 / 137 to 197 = -0.38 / 1.58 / 1.96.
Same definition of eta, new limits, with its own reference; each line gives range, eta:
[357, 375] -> 366.5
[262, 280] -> 271.3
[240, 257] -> 248.9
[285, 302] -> 292.7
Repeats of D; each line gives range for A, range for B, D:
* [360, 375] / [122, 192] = 0.71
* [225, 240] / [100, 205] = 0.68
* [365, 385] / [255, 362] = 0.68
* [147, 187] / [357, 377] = 0.68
